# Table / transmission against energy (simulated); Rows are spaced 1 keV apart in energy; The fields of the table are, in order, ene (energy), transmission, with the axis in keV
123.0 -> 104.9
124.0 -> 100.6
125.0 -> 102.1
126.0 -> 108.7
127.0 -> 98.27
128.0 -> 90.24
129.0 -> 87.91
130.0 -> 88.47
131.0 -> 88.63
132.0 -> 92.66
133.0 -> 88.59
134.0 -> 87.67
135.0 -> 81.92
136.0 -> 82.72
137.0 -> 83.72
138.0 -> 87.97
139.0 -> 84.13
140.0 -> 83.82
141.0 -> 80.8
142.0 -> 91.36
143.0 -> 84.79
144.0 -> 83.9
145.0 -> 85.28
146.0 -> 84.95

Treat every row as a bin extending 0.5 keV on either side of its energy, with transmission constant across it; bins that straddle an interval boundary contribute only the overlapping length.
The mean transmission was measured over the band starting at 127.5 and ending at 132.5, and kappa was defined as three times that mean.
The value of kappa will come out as 269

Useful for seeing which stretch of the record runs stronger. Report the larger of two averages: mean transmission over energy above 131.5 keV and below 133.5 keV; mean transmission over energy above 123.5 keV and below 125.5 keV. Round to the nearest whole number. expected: 101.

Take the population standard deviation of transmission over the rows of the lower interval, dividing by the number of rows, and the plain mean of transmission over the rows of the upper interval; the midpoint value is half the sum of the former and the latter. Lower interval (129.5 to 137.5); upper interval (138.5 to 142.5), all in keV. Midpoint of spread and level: 44.2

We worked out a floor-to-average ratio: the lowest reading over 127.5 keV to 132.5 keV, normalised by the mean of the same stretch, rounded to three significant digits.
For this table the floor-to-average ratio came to 0.981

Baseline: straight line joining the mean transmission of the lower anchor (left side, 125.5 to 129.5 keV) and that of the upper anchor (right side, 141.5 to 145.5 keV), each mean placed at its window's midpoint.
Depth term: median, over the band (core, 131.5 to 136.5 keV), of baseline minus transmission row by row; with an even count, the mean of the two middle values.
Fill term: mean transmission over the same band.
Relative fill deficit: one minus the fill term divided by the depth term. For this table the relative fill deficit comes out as -18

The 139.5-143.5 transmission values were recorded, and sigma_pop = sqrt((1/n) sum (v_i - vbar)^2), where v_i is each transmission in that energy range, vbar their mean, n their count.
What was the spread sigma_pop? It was 3.9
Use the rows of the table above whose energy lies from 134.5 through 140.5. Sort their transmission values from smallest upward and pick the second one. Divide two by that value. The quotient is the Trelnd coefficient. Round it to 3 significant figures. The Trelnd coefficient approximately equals 0.0242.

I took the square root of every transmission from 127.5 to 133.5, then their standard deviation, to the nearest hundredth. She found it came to 0.09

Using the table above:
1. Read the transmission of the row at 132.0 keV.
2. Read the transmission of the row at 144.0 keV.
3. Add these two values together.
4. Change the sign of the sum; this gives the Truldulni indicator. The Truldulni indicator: -177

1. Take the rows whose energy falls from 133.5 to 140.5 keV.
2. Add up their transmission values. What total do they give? 592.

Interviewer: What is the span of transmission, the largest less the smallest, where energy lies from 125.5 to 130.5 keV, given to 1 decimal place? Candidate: 20.8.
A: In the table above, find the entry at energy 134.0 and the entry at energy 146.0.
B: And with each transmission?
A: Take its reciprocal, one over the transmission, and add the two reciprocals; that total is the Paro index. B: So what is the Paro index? 0.0232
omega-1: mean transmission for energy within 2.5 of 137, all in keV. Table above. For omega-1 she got 84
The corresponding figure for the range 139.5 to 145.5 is 85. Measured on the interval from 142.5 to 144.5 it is 84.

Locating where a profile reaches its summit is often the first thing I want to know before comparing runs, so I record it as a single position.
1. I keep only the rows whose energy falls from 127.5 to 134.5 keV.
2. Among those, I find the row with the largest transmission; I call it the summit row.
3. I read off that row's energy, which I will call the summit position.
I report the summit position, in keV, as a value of 132.0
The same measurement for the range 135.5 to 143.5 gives 142.0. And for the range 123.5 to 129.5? 126.0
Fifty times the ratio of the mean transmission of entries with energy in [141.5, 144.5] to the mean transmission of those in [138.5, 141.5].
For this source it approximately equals 52.3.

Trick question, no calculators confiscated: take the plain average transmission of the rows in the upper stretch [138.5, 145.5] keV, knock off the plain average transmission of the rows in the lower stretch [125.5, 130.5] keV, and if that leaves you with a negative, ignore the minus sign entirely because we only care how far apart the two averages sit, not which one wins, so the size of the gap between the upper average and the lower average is 10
